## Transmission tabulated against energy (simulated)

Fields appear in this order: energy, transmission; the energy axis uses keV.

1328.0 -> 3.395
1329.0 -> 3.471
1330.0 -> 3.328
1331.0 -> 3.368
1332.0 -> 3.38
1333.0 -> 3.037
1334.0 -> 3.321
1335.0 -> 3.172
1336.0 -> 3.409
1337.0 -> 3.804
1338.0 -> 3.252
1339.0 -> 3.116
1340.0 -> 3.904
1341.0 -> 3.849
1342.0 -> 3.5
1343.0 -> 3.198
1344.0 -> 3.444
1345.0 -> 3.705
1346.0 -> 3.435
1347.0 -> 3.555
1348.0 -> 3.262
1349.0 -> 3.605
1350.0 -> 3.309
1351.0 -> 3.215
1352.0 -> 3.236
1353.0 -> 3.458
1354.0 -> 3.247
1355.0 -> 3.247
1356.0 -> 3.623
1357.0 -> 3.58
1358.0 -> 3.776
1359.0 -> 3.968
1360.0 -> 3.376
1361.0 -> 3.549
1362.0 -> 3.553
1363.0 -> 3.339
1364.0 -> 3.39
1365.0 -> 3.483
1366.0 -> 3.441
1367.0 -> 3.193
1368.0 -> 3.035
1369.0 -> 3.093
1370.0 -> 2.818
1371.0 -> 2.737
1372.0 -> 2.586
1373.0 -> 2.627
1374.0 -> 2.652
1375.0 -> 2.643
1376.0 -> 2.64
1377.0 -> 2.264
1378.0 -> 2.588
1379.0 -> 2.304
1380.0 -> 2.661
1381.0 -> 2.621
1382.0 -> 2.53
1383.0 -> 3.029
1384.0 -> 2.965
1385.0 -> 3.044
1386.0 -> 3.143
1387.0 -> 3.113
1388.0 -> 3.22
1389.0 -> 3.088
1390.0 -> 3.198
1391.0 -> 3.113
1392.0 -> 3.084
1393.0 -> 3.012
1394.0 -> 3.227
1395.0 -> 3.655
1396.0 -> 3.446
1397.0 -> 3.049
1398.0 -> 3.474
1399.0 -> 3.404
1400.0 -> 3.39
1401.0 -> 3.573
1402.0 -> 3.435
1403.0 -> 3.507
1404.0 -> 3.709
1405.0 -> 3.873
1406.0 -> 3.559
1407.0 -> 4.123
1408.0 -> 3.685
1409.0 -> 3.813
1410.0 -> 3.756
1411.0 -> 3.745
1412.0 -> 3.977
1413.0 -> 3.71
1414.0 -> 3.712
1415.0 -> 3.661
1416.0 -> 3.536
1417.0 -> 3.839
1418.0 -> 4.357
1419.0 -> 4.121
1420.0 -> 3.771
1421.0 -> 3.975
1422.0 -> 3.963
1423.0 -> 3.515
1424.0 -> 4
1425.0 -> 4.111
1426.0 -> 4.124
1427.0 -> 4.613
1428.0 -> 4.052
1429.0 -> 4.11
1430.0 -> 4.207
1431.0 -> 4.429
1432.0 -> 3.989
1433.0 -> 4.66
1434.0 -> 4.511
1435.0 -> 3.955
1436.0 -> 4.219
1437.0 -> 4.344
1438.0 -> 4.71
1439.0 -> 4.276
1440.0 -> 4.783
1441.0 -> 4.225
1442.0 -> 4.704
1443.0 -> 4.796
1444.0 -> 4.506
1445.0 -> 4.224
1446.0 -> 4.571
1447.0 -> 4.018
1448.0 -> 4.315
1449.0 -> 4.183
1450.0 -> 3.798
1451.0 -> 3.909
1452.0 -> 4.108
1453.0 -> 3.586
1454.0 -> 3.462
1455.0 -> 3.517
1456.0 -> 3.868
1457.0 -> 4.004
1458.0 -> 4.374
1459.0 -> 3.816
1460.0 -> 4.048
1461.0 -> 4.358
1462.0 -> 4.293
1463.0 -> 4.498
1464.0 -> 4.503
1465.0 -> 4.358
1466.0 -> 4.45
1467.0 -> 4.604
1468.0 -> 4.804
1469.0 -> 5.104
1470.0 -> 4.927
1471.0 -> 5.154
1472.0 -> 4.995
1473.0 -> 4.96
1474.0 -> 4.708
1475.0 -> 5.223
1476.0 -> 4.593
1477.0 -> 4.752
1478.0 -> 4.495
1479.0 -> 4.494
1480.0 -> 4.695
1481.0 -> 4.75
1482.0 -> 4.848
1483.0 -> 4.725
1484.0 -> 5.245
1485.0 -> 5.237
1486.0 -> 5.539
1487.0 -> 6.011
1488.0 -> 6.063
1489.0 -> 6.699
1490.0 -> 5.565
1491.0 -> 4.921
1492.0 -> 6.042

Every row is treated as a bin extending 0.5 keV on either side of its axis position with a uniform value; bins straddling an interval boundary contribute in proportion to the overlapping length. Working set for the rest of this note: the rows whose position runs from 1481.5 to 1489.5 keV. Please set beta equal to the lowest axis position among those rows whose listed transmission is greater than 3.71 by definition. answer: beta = 1482.0 keV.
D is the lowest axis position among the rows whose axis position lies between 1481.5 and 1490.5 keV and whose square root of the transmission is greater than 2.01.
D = 1482.0 keV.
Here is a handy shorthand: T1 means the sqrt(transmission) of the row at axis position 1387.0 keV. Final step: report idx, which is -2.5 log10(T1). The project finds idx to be -0.62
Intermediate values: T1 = 1.76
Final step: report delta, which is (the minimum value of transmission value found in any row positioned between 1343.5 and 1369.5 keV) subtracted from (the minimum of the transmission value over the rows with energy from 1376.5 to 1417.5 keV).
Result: -0.8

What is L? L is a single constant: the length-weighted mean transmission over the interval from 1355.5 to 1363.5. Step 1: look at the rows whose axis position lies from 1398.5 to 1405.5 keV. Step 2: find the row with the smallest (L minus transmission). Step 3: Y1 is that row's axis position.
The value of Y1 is 1405.0 keV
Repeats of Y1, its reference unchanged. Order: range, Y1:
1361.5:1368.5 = 1362.0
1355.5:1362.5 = 1359.0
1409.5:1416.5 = 1412.0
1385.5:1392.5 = 1388.0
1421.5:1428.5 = 1427.0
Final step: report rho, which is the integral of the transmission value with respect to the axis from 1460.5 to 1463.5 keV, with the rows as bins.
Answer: 13.1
